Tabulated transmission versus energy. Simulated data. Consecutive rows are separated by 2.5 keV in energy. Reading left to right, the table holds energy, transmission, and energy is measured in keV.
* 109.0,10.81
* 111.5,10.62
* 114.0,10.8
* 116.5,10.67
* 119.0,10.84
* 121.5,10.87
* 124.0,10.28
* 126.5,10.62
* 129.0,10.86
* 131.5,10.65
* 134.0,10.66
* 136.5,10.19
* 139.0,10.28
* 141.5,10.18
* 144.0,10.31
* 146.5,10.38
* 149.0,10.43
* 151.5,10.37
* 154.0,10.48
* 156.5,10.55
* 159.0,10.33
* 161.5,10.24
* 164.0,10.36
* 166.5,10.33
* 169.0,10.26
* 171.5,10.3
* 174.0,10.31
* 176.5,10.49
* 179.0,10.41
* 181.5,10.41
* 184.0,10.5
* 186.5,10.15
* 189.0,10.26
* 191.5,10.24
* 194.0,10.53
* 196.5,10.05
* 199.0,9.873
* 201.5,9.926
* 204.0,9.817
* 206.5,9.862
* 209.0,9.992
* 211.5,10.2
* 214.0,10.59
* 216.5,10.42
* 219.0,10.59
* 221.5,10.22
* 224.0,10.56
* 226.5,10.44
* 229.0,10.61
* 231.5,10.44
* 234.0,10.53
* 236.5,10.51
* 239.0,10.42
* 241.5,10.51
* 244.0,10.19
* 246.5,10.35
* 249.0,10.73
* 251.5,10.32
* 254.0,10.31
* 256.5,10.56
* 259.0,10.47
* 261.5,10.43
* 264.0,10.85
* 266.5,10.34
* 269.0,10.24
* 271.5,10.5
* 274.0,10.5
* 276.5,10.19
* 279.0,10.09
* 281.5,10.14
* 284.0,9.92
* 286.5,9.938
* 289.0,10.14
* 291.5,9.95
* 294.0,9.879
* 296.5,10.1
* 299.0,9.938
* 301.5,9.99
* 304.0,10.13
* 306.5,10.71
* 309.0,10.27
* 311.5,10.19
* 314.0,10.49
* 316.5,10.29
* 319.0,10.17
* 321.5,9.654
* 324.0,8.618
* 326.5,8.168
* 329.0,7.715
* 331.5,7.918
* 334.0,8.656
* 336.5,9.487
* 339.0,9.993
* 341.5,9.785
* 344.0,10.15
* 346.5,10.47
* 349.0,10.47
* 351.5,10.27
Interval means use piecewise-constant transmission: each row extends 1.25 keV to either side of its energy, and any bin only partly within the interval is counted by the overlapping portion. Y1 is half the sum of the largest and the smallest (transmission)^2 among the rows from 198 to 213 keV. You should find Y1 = 100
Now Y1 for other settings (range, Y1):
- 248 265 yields 112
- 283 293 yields 101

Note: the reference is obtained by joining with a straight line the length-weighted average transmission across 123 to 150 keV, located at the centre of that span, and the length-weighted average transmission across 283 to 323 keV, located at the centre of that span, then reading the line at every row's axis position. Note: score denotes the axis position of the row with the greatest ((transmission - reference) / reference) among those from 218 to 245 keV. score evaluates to 229.0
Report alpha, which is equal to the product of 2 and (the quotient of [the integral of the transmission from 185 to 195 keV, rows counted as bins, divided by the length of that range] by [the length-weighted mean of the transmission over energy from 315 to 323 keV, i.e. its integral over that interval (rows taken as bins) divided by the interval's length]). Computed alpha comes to 2.06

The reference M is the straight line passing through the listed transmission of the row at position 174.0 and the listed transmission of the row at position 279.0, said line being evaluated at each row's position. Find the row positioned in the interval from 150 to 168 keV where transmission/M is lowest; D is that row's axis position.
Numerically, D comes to 161.5 keV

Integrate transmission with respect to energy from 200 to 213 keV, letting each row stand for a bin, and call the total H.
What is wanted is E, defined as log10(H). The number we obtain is 2.11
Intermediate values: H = 130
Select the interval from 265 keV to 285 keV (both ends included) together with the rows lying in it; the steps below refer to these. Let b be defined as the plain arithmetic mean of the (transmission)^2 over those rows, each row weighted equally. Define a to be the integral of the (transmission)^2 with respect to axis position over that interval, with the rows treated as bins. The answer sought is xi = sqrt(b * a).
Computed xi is 470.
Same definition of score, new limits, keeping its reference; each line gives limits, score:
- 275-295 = 276.5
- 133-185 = 134.0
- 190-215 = 214.0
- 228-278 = 264.0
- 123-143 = 129.0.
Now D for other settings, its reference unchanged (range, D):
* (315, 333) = 329.0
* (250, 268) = 254.0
